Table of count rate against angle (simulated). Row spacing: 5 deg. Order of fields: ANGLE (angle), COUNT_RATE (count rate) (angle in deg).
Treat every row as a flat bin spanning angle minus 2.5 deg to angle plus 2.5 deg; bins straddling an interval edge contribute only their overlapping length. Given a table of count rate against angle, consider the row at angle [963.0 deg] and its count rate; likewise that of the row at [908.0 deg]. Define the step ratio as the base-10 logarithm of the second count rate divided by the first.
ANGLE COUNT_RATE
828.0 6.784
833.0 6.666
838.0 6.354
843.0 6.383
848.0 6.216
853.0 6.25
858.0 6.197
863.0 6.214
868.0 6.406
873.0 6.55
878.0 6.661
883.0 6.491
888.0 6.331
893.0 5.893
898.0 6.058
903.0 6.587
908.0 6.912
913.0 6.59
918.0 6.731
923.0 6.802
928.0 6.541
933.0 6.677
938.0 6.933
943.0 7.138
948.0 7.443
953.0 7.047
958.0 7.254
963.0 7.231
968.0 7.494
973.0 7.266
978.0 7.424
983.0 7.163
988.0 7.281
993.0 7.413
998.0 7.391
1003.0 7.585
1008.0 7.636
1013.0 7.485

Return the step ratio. -0.02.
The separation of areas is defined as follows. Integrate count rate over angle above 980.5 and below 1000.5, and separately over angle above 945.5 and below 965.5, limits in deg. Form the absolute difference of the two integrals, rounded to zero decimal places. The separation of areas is 1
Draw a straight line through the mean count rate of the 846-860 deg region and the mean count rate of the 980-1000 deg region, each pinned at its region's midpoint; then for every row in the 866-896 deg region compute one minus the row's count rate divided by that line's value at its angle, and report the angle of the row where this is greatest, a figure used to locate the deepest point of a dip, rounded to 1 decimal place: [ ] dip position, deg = 893.0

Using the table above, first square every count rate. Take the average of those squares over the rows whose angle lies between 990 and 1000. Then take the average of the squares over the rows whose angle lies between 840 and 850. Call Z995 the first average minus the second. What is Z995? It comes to 15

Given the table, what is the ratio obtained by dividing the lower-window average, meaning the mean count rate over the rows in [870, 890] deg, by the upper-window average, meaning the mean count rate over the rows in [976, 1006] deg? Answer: 0.882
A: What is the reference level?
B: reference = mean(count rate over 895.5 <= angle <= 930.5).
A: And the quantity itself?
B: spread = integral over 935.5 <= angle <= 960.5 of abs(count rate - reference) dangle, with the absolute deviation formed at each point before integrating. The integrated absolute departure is 14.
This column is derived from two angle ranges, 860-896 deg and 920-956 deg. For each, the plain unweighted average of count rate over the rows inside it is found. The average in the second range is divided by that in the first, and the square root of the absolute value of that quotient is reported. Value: 1.04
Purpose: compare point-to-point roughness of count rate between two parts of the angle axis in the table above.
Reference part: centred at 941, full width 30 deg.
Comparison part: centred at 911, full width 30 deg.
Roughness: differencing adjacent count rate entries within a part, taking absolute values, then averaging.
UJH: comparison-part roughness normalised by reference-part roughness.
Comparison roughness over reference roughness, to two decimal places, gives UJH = 1.07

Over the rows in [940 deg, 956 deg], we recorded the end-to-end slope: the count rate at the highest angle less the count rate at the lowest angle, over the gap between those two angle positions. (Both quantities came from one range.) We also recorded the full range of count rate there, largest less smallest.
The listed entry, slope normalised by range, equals -0.02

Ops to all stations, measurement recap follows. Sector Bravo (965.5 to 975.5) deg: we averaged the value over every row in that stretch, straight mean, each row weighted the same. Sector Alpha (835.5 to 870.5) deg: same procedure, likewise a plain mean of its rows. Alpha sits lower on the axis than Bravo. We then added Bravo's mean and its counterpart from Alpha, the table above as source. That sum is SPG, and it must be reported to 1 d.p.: 13.7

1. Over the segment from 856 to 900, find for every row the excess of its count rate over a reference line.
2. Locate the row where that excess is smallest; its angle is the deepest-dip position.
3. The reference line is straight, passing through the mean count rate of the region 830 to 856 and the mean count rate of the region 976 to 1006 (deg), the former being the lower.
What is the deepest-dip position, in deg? 893.0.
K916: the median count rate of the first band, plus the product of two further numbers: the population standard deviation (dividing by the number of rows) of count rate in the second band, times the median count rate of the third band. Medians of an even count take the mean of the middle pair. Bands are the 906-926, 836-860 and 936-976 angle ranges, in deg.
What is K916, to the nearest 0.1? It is 7.3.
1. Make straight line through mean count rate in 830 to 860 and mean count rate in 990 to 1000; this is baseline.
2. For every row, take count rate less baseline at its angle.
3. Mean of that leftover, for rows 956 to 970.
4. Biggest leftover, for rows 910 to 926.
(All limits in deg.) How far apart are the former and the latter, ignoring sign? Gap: 0.24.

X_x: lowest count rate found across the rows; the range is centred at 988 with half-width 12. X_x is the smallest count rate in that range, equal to 7.163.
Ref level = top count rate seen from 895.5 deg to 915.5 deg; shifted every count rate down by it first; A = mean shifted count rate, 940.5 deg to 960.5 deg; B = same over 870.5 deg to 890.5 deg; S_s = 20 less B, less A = 20.1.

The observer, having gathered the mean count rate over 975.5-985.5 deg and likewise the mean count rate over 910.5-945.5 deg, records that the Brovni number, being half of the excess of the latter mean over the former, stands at -0.26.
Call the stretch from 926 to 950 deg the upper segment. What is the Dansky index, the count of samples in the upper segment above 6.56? 4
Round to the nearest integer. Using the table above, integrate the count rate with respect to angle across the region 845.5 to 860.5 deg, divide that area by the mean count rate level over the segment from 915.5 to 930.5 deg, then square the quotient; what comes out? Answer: 194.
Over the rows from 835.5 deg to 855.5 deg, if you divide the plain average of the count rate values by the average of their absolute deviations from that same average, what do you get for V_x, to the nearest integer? 93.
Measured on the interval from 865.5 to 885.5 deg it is 83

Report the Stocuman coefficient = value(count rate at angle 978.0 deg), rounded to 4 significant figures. 7.424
